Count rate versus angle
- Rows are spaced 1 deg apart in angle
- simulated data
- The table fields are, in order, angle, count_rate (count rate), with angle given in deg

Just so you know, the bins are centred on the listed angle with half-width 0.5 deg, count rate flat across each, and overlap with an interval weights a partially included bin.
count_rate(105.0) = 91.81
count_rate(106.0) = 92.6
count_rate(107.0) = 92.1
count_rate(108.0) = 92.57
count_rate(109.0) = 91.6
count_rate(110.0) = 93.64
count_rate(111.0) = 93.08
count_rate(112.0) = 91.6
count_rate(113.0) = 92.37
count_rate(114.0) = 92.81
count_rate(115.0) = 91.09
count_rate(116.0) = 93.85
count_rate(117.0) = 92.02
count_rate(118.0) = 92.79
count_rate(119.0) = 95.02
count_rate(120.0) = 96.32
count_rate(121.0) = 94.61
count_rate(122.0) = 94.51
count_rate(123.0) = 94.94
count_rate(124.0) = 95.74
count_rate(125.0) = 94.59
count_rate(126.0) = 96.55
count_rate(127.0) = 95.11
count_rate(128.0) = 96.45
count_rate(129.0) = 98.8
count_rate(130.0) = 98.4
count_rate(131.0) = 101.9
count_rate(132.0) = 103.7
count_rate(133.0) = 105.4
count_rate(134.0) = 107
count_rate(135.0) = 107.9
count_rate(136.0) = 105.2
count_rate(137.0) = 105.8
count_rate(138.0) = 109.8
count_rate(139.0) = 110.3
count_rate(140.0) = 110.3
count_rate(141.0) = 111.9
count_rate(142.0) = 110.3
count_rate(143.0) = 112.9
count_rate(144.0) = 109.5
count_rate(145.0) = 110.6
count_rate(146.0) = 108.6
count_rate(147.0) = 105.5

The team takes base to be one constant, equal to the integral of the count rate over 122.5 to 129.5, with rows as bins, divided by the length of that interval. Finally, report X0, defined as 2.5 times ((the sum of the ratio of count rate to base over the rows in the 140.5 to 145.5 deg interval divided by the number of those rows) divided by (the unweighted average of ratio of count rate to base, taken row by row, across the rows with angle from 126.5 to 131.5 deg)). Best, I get 2.8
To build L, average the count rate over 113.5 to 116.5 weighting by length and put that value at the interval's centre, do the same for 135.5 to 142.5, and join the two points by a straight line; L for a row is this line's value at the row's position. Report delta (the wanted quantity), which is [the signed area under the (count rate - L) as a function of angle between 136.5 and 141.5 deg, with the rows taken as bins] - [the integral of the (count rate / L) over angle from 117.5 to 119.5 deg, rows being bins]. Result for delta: 1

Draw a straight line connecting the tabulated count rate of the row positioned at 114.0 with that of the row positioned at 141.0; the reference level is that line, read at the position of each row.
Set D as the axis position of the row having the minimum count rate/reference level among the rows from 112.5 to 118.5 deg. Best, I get 117.0 deg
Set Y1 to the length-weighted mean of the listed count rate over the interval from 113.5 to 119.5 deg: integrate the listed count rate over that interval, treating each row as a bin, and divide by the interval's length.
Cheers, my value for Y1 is 93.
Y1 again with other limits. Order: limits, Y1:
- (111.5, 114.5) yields 92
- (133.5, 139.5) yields 108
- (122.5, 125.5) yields 95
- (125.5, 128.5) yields 96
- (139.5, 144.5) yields 111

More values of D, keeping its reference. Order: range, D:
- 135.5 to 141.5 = 137.0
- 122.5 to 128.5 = 127.0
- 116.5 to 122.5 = 122.0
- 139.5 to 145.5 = 144.0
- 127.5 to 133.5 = 128.0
